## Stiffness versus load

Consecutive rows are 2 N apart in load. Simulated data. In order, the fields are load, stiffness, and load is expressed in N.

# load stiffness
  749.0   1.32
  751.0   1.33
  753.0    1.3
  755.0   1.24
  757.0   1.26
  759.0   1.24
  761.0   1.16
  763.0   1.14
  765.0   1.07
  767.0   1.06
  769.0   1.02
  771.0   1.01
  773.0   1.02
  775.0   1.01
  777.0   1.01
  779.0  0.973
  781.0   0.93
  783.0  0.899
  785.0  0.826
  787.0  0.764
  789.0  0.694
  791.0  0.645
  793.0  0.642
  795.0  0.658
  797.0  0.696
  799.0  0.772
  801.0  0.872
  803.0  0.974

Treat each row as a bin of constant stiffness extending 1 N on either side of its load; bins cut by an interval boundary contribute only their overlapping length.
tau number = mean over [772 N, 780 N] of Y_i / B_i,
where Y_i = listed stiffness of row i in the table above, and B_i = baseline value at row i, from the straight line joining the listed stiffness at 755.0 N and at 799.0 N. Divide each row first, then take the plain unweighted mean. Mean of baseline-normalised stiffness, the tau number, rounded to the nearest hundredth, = 0.99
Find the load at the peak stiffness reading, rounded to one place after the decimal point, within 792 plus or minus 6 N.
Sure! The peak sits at 787.0 N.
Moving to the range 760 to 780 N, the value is 761.0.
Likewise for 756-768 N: 757.0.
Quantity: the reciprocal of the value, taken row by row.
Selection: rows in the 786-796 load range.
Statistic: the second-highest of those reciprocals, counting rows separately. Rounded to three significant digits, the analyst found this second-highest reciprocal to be 1.55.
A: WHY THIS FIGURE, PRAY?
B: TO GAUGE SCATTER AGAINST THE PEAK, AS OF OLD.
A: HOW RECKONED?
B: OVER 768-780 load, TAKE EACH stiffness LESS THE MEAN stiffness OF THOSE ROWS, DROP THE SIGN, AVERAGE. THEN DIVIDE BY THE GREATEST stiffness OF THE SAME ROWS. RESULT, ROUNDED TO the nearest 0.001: 0.011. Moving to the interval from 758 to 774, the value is 0.054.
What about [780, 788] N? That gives 0.064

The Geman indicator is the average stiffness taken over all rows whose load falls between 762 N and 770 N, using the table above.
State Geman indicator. 1.07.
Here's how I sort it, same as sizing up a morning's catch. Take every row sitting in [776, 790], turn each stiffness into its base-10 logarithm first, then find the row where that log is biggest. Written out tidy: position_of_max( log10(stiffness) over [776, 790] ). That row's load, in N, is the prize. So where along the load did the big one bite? 777.0 N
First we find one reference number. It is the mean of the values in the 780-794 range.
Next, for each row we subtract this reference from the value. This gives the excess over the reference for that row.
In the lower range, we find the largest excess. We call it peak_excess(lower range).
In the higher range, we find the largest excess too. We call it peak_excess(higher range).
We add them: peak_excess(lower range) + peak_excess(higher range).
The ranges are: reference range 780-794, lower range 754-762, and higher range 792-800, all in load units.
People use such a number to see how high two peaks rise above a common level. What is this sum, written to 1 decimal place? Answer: 0.5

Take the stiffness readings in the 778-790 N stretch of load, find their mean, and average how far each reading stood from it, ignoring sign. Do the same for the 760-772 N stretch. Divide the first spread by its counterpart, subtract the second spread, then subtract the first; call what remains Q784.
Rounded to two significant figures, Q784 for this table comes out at 1.6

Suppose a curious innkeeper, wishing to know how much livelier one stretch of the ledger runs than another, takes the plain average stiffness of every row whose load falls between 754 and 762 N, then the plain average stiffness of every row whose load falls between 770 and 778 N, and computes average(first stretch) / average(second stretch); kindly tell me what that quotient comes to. 1.21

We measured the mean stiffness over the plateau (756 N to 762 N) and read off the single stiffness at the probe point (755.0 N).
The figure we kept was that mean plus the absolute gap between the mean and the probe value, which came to 1.24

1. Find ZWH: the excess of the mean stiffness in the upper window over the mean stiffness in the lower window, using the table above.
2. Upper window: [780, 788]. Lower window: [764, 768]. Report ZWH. -0.21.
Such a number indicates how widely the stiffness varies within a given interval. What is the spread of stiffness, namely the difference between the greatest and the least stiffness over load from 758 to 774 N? 0.23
